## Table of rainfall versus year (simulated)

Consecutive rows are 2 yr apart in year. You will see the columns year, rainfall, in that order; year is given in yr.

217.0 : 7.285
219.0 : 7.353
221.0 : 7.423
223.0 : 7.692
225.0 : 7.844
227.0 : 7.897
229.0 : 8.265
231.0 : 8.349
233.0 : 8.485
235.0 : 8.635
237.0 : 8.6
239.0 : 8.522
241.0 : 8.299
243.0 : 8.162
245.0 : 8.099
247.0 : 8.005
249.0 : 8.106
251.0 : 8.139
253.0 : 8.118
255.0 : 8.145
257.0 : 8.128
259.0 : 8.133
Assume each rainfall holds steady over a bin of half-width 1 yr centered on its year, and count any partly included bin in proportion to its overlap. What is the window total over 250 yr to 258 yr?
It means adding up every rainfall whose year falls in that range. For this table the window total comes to 32.5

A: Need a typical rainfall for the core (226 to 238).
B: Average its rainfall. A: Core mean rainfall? 8.4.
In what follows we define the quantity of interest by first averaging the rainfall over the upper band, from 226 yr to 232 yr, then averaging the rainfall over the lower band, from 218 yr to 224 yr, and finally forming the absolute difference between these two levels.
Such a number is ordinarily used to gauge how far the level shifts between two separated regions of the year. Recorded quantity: 0.7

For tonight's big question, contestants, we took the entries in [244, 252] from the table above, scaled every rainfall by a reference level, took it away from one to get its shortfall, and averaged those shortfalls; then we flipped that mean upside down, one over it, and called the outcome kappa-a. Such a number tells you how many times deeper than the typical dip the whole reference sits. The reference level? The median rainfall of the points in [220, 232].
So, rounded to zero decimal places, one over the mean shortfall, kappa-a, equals -36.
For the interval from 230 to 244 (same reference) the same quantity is -14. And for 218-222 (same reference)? 16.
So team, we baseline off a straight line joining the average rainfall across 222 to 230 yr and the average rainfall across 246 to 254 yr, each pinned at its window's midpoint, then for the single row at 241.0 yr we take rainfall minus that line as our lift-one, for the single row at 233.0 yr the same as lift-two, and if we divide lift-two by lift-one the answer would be 2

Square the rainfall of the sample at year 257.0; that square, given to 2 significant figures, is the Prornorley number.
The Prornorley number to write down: 66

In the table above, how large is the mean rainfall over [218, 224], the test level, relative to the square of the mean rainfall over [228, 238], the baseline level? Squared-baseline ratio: 0.104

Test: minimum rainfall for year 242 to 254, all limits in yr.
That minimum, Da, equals 8.005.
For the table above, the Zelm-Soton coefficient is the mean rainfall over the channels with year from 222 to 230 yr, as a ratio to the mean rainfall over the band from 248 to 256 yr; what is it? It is 0.975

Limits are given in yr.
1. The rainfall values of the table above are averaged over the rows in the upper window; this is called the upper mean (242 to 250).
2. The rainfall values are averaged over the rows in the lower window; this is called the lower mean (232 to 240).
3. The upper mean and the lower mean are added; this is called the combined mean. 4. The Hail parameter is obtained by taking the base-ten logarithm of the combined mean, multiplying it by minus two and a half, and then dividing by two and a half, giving -1.22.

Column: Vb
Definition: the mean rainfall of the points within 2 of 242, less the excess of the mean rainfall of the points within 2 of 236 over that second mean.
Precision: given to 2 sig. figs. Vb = 7.8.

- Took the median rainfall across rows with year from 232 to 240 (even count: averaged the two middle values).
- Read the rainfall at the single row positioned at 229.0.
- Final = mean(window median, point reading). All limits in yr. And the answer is 8.41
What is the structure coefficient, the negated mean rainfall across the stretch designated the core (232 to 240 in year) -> -8.56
